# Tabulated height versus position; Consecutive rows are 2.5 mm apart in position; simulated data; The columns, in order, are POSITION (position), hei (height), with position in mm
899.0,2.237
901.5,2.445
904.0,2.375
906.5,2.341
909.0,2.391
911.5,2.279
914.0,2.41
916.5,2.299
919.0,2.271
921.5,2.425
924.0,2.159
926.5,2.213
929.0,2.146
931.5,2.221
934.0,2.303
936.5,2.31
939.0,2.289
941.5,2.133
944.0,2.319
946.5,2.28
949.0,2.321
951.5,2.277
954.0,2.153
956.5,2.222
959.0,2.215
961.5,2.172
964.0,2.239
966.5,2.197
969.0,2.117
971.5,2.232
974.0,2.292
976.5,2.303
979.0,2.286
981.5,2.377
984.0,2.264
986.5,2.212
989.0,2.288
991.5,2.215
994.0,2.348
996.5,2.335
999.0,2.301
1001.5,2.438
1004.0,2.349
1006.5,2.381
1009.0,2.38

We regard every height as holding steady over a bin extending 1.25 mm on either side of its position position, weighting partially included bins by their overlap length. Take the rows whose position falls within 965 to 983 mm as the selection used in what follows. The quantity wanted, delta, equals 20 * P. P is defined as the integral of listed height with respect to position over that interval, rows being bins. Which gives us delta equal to 813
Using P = 41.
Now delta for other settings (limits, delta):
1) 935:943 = 360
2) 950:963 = 575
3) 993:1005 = 565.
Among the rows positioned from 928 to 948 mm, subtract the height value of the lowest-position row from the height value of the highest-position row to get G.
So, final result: 0.13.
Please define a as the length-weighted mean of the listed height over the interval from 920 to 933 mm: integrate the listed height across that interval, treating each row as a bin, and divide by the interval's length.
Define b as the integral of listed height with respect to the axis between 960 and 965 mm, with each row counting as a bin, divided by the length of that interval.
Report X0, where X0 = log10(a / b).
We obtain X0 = 0.006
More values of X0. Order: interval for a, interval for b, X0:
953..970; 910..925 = -0.023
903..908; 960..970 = 0.033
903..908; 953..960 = 0.031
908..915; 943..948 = 0.011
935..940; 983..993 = 0.010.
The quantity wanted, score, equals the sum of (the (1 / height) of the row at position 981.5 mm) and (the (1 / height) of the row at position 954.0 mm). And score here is 0.885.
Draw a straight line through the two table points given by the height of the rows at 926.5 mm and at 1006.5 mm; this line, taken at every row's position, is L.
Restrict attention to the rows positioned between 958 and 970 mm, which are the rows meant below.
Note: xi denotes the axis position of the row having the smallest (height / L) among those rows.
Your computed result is 969.0 mm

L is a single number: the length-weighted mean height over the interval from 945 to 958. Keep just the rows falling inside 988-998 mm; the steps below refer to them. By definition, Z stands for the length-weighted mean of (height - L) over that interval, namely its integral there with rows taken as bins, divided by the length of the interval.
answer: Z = 0.05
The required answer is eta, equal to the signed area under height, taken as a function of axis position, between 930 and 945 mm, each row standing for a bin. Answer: 33.9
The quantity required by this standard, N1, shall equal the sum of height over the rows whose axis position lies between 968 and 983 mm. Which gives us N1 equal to 13.61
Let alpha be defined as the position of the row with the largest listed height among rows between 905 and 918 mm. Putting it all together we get 914.0 mm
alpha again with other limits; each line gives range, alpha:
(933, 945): 944.0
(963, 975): 974.0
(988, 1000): 994.0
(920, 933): 921.5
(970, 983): 981.5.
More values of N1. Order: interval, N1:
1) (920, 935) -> 13.47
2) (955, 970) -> 13.16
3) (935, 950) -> 13.65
